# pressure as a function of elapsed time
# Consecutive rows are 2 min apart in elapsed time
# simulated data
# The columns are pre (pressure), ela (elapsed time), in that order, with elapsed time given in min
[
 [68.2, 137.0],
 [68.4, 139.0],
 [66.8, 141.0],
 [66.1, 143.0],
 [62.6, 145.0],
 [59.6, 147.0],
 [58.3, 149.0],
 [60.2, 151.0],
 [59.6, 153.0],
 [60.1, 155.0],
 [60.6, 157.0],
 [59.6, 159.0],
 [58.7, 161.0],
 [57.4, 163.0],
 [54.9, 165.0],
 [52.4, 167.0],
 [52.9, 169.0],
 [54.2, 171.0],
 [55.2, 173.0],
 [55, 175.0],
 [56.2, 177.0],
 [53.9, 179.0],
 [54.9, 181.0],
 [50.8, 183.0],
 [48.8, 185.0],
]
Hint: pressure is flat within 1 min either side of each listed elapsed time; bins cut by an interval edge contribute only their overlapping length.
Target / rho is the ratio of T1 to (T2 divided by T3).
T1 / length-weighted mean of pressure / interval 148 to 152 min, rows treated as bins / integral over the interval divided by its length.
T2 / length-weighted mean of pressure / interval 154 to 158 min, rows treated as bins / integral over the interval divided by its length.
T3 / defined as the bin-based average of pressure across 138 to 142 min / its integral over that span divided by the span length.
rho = 66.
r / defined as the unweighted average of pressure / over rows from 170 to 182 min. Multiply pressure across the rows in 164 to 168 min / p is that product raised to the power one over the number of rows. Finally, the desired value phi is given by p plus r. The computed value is 109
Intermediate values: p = 54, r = 54.9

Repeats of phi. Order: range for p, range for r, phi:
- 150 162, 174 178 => 115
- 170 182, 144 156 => 115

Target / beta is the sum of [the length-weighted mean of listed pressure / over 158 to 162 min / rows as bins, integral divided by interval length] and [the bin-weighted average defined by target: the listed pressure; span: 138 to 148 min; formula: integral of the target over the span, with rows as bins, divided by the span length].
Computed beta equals 124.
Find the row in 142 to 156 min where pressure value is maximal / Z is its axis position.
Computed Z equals 143.0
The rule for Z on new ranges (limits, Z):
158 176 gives 159.0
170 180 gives 177.0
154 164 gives 157.0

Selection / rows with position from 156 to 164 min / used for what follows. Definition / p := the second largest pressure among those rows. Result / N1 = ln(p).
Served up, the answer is 4.09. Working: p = 59.6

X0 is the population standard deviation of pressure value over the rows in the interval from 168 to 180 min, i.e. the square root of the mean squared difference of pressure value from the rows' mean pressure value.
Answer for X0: 1.0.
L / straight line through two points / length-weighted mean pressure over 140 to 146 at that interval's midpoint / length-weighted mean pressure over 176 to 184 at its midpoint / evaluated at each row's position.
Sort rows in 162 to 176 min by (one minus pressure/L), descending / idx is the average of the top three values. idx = 0.078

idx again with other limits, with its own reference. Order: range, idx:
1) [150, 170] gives 0.078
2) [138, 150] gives 0.059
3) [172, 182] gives 0.010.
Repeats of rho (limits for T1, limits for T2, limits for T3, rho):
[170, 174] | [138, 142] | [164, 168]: 43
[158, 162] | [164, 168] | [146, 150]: 65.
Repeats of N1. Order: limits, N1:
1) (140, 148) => 4.19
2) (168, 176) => 4.01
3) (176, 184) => 4.01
